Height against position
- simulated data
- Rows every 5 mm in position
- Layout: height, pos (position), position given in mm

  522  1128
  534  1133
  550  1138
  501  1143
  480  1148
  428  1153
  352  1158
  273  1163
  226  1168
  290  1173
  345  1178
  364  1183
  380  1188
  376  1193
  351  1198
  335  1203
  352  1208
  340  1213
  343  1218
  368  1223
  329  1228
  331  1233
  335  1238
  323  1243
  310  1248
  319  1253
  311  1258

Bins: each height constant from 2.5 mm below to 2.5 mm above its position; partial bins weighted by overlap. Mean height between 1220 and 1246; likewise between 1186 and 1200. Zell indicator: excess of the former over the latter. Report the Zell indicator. -32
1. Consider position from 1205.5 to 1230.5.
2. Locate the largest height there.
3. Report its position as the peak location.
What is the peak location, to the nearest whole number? 1223 mm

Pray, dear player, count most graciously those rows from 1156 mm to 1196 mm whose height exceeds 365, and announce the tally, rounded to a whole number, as 2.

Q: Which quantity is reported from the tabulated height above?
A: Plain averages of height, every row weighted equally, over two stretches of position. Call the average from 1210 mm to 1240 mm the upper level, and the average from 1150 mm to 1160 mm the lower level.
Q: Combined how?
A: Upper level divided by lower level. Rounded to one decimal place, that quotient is 0.9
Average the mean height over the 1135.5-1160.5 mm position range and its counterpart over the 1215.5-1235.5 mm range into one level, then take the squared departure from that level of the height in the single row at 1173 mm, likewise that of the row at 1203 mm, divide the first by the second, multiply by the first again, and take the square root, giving 187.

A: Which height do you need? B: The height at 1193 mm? 376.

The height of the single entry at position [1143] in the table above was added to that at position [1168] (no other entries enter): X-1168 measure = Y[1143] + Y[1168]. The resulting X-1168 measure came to 727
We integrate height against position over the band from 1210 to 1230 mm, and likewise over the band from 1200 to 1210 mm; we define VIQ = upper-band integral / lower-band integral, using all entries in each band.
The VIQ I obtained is 2.0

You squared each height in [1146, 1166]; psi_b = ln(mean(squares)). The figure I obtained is 11.9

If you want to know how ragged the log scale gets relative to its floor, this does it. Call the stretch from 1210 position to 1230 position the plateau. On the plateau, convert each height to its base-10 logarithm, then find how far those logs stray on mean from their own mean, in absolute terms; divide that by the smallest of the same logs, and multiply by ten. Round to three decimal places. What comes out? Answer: 0.056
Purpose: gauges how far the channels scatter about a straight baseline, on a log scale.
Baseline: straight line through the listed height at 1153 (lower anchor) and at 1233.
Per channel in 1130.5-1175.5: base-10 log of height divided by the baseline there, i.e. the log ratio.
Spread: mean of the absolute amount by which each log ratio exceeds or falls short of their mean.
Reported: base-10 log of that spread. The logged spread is -1.0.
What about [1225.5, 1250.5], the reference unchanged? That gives -2.2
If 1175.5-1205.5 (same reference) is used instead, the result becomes -1.8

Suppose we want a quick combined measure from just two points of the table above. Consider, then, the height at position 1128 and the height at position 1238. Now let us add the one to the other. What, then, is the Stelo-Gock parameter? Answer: 857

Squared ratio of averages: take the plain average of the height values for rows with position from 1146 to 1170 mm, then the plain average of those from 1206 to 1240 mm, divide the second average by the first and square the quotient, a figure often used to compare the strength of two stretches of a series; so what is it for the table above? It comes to 0.95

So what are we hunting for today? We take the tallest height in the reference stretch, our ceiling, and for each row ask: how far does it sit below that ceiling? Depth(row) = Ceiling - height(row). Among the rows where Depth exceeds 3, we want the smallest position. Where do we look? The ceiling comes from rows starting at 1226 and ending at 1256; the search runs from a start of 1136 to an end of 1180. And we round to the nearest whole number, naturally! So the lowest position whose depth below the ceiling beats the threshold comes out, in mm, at 1163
